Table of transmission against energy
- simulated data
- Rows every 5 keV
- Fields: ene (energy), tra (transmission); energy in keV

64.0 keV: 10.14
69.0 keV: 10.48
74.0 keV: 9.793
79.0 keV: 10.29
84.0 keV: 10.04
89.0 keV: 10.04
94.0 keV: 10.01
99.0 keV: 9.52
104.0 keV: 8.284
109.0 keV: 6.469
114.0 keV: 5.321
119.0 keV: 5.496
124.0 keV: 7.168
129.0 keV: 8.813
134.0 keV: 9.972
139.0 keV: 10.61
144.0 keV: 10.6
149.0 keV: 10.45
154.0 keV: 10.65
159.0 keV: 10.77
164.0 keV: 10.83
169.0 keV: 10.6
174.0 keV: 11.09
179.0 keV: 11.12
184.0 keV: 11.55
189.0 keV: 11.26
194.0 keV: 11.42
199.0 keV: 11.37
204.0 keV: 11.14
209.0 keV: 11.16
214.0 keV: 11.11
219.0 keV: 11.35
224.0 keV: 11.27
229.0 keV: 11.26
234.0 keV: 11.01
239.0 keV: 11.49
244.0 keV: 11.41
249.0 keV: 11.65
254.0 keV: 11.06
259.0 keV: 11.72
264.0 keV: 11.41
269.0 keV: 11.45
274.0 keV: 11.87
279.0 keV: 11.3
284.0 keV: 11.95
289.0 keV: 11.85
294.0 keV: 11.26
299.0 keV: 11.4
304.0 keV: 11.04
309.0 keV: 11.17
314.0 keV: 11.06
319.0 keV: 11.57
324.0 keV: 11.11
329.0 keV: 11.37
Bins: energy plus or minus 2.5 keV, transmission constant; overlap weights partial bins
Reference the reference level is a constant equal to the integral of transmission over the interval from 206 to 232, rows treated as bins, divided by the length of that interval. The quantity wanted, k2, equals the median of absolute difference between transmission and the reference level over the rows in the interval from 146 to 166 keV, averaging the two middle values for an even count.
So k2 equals 0.5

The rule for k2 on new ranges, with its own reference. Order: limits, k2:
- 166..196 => 0.2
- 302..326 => 0.2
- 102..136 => 4.1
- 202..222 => 0.1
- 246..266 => 0.3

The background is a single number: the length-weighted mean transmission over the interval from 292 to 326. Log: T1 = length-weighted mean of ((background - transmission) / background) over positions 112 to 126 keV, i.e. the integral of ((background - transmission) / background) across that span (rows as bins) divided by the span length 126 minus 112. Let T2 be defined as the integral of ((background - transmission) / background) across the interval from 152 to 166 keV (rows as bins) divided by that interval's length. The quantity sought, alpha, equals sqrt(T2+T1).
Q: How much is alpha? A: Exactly 0.71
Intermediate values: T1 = 0.47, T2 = 0.04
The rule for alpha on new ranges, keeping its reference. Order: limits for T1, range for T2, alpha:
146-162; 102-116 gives 0.68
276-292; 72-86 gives 0.25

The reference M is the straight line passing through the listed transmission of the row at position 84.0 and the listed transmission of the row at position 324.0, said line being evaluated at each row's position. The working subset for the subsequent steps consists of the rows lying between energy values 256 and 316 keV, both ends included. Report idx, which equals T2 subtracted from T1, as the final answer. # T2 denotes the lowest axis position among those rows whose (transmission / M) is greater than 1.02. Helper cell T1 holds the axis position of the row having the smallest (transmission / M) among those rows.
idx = 55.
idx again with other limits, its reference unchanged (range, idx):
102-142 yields -25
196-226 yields 15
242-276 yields 10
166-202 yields -5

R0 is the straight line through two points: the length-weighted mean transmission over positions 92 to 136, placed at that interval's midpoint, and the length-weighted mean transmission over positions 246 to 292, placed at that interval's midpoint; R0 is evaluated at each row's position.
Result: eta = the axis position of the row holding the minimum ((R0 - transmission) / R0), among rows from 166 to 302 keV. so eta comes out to 184.0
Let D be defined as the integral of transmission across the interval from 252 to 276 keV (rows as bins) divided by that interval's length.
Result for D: 11.5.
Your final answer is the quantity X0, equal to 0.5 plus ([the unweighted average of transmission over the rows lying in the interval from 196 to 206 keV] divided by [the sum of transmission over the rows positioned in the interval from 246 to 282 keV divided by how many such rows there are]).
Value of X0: 1.48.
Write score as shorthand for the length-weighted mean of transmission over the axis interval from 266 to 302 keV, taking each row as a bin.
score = 11.6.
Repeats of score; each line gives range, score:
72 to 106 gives 9.7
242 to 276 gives 11.5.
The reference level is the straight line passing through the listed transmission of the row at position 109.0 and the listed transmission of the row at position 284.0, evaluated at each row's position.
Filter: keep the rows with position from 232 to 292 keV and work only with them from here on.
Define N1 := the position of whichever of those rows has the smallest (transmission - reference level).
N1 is 279.0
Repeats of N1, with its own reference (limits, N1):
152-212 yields 209.0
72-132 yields 114.0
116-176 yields 119.0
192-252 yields 234.0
